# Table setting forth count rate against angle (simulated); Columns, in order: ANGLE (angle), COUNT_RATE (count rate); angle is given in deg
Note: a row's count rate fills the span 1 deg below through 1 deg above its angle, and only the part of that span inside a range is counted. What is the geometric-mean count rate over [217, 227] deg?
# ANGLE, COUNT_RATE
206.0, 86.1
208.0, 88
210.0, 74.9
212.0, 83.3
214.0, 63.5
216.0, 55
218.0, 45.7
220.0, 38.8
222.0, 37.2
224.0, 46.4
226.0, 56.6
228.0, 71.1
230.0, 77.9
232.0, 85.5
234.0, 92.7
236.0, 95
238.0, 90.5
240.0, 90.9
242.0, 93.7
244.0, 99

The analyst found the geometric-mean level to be 44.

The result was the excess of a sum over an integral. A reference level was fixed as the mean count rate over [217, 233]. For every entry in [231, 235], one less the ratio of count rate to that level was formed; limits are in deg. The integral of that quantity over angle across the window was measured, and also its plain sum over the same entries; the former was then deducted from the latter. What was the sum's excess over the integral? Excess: 1.1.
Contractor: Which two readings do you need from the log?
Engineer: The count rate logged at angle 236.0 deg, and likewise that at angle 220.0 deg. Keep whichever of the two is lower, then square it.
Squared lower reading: 1505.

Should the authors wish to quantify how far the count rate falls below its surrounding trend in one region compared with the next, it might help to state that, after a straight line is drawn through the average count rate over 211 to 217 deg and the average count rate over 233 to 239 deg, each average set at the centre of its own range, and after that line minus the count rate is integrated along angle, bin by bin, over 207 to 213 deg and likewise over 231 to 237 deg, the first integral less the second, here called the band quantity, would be -113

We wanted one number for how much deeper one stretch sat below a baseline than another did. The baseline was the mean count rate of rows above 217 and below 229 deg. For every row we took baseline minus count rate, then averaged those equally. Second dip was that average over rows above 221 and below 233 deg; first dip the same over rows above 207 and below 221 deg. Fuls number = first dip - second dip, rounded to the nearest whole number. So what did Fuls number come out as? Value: -2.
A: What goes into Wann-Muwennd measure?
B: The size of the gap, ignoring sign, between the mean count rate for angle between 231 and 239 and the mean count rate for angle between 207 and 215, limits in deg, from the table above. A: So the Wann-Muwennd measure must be 13.5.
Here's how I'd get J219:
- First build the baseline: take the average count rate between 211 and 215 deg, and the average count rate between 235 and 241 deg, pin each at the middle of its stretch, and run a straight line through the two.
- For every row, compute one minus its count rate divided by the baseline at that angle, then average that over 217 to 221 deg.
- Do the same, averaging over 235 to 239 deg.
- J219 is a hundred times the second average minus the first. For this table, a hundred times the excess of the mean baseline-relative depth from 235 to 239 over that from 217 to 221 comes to -47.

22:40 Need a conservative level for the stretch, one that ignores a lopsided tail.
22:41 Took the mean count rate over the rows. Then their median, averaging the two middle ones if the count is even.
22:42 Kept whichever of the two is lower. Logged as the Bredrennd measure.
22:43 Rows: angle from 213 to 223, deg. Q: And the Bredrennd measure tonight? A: 45.7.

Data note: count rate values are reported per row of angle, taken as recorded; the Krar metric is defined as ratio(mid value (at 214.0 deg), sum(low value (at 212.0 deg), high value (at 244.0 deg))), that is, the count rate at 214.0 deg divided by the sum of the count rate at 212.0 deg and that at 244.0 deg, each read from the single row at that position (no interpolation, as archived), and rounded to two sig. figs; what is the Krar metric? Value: 0.35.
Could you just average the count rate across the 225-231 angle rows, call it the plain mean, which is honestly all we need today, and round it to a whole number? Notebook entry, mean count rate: 69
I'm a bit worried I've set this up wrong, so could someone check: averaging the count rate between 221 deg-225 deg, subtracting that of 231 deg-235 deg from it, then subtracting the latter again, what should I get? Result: -136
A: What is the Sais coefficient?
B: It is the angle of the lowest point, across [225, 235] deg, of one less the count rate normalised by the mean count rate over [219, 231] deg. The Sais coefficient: 234.0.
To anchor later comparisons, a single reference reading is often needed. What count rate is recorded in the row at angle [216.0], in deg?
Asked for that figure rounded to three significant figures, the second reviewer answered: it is 55.0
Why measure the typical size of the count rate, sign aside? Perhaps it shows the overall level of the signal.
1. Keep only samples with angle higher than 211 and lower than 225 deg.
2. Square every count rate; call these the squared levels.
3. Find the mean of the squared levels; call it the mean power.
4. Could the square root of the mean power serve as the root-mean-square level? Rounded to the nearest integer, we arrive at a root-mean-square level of 55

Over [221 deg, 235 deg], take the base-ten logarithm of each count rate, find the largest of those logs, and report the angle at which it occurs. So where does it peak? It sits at 234.0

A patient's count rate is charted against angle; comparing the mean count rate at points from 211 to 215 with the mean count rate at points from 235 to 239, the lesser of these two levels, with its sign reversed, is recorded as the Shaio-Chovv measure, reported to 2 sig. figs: -73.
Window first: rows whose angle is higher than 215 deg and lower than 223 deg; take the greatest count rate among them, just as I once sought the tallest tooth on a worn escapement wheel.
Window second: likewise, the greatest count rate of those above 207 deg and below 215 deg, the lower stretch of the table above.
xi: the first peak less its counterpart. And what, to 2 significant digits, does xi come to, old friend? -33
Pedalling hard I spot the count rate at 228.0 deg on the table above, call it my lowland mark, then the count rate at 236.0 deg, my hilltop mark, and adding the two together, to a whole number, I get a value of 166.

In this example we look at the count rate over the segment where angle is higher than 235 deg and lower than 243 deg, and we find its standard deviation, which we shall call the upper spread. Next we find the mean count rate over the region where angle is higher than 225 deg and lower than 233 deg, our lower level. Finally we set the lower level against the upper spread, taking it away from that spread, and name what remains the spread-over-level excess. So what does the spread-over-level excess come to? -71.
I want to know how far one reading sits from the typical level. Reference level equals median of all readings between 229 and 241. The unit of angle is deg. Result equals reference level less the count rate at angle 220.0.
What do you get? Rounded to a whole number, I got 52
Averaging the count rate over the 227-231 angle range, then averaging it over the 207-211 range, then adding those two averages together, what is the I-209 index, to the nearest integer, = 156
